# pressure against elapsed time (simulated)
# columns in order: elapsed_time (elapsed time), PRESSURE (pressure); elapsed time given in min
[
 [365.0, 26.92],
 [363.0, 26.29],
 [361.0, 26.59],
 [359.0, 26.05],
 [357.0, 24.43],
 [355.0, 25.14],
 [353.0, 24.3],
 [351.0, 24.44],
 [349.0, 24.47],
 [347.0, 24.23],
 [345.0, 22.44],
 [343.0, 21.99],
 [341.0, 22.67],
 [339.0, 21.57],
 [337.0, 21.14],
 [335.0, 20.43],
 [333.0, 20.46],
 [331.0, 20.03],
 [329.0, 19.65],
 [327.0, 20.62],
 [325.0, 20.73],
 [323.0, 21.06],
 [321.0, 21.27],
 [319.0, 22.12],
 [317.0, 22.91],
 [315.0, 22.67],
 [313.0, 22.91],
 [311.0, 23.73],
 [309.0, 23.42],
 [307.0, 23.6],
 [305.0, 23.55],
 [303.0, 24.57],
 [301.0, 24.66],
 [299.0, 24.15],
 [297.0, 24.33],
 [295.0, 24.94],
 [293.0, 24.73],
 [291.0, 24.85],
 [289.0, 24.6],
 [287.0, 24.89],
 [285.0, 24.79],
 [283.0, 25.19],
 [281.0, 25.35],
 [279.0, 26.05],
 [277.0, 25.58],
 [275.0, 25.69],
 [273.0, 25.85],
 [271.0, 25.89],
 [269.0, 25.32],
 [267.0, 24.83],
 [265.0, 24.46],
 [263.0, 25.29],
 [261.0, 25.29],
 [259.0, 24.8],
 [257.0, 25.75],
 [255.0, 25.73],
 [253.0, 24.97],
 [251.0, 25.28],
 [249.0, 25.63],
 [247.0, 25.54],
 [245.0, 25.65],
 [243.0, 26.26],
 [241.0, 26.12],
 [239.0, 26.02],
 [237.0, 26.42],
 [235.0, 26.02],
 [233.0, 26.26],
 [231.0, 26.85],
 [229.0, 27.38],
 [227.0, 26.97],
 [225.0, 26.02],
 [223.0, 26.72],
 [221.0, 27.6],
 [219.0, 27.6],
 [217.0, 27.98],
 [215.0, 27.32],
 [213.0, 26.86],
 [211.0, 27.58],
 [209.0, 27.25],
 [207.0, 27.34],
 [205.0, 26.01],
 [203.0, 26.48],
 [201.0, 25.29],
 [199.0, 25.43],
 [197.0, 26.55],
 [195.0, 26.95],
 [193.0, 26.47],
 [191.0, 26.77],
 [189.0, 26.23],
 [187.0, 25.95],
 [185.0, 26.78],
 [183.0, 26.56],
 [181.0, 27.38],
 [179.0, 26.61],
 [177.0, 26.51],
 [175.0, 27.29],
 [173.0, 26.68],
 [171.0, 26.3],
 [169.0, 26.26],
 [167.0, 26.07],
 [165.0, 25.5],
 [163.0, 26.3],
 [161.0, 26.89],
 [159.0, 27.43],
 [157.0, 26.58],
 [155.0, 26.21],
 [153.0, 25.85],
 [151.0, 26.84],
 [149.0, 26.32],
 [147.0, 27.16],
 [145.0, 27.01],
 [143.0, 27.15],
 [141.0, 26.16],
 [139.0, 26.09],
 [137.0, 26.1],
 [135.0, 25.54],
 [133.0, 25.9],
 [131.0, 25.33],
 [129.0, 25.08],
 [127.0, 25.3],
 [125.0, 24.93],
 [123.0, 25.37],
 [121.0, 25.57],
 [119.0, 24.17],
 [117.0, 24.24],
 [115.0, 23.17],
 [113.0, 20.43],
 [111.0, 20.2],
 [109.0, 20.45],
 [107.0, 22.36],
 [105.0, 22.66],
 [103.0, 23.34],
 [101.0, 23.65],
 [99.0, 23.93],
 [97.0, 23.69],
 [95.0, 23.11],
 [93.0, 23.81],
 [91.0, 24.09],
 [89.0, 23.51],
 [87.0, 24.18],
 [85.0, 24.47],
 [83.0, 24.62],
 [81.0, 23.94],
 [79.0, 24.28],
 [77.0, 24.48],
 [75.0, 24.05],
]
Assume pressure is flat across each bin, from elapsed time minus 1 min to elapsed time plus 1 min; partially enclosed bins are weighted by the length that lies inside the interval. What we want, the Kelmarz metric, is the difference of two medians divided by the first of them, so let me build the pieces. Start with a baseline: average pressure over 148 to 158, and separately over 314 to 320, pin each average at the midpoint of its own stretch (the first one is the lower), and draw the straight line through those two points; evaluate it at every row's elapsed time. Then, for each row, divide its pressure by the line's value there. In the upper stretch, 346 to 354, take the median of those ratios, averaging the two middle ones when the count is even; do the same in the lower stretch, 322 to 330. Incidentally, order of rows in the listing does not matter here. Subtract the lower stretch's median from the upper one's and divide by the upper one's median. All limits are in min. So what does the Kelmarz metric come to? 0.17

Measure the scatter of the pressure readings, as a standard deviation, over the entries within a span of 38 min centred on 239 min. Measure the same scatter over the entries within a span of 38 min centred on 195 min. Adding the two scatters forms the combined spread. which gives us 1.3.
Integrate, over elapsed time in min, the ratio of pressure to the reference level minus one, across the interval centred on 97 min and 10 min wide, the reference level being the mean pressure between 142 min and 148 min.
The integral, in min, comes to -1.28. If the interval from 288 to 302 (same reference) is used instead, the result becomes -1.29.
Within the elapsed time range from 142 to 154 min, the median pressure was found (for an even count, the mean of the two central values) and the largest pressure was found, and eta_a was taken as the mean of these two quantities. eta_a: 27.0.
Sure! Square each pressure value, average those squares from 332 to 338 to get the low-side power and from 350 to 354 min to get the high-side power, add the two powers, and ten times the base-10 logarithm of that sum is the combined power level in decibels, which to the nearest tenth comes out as 30.1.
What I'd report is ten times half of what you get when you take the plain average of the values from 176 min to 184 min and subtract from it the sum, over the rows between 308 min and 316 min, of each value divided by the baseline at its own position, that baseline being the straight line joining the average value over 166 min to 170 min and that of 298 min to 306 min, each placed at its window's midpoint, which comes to 115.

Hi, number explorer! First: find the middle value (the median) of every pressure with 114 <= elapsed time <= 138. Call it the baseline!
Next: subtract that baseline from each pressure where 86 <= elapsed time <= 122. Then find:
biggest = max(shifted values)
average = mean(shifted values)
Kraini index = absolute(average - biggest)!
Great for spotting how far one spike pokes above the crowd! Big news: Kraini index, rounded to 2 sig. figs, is 2.4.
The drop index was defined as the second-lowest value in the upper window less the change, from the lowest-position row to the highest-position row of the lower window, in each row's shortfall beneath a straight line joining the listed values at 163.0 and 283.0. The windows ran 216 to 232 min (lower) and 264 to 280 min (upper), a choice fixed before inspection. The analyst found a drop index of 23.8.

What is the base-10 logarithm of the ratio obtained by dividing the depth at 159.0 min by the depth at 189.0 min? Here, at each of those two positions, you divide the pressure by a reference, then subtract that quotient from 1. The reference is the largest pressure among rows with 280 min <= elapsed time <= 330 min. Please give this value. 0.37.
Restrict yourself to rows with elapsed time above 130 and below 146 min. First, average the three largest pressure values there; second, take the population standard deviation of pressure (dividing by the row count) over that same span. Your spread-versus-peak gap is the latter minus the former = -26.2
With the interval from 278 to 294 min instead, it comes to -25.1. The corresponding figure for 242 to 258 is -25.6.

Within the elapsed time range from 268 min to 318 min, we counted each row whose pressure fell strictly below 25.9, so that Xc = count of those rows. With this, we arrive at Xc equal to 24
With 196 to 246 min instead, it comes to 3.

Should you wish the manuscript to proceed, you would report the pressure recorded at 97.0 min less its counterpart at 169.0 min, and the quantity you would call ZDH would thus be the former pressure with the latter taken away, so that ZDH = -2.6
